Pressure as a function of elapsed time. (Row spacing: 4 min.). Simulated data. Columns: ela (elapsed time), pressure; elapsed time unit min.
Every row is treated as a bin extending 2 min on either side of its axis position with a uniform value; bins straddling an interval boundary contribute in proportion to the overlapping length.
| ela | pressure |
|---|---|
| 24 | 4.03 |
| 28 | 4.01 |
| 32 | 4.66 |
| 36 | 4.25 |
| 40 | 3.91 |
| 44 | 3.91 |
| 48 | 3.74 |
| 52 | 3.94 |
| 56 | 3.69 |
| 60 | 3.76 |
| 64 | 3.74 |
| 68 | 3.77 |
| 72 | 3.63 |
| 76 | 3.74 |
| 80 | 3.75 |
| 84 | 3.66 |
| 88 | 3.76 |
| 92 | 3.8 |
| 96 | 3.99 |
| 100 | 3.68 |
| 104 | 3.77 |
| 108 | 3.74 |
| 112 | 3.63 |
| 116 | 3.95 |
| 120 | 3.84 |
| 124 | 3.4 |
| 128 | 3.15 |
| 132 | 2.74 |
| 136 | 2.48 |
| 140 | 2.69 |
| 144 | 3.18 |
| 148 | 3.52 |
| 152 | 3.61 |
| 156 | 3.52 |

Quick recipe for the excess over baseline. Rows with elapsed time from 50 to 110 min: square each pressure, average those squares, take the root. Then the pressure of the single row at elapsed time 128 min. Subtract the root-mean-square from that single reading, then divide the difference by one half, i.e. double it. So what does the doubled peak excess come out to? -1.2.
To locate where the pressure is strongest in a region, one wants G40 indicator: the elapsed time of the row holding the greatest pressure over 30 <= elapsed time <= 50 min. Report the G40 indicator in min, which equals 32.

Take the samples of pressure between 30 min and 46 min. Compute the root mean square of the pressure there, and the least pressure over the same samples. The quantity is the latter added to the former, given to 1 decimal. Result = 8.1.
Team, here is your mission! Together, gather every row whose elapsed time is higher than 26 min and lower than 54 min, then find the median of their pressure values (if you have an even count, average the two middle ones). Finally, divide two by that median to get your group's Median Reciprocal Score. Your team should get 0.508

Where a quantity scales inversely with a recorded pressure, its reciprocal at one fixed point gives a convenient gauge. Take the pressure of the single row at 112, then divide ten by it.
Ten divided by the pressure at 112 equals 2.75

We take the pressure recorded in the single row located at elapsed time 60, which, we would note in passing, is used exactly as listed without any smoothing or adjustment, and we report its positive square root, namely 1.94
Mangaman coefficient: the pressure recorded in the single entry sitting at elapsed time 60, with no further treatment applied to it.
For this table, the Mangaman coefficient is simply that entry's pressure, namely 3.76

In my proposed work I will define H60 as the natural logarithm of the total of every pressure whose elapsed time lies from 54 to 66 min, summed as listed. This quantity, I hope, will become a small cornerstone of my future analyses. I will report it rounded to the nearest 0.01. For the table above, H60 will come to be 2.42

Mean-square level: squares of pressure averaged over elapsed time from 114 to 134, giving 11.9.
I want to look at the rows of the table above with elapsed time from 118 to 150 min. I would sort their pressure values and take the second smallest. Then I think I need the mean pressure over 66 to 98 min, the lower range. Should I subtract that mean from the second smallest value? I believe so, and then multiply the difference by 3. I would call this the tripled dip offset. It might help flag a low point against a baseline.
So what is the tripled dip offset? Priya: -3.2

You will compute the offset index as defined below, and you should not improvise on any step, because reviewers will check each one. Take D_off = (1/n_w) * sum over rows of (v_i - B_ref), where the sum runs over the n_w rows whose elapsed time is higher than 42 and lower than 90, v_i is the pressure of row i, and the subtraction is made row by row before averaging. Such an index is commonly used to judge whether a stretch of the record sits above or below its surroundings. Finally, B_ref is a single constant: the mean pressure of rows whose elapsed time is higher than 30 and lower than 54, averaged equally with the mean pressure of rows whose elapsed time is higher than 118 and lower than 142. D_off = 0.20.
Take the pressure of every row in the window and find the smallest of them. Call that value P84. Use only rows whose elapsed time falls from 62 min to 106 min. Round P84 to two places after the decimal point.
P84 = 3.63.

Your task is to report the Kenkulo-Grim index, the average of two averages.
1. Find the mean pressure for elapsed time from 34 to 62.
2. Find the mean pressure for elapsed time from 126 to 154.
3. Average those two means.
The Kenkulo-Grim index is 3.5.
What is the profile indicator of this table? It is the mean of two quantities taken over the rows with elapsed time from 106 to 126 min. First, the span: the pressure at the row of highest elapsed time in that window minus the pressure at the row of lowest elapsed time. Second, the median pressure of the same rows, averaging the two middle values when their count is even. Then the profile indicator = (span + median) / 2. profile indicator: 1.7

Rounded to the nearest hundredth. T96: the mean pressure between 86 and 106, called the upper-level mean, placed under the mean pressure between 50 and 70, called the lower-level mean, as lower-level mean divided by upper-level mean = 0.99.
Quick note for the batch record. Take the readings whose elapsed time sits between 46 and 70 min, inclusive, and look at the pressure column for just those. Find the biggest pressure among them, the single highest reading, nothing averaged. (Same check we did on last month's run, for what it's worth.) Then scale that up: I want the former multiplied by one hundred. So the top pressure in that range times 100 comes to 394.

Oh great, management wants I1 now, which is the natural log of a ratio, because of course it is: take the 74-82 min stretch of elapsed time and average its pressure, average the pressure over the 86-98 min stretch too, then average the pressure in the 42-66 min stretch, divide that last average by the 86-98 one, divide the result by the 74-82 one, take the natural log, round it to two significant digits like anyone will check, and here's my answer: -1.3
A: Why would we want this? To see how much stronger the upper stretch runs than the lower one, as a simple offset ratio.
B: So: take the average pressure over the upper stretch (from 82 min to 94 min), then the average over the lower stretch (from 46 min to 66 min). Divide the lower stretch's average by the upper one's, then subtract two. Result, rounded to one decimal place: -1.0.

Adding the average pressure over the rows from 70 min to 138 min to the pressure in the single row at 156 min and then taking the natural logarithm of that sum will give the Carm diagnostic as 1.96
